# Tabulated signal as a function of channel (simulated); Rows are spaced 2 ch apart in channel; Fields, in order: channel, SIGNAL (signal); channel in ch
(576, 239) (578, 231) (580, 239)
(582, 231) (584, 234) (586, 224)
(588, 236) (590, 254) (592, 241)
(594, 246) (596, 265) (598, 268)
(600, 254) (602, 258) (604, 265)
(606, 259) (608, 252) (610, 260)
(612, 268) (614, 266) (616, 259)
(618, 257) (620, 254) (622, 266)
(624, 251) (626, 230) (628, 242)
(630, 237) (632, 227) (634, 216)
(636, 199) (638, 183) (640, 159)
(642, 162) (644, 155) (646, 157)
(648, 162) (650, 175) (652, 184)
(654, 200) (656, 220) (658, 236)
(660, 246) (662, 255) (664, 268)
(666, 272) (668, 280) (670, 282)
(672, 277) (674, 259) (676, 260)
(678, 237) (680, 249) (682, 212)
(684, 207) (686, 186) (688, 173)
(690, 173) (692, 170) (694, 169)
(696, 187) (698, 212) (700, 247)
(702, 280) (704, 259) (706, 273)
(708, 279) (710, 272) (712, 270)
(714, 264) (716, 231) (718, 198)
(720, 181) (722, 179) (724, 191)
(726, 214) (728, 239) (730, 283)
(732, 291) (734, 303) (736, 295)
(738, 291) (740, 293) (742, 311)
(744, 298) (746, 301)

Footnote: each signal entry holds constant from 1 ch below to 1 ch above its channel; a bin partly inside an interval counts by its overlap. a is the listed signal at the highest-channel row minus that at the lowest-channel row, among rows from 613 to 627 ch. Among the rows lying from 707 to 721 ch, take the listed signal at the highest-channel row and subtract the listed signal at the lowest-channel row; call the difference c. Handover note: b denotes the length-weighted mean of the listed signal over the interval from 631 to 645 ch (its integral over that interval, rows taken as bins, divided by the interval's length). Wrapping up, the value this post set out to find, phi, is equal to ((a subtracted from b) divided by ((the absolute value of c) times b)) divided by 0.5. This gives 0.02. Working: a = -36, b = 186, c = -98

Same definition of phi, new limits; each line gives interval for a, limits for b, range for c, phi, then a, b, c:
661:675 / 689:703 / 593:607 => 0.15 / 4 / 205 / 13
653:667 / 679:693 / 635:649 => 0.03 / 72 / 196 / -37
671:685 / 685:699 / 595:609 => 0.21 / -70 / 181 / -13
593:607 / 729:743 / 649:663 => 0.02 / 13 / 295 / 80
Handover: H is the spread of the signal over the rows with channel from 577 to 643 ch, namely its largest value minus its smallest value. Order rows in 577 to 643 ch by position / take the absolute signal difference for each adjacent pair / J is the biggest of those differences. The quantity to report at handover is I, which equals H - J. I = 85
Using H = 109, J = 24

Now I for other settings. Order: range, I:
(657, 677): 28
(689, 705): 76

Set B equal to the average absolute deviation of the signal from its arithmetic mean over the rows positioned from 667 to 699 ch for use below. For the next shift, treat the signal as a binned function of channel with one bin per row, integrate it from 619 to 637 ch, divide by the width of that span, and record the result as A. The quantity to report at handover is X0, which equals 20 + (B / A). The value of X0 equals 20.2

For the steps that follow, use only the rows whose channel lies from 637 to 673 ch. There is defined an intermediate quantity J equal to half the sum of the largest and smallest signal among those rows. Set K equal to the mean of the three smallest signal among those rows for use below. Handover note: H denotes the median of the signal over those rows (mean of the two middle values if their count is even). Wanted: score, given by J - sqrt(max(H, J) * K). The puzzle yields 33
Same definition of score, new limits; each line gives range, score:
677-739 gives 35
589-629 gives 2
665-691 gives 17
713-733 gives 27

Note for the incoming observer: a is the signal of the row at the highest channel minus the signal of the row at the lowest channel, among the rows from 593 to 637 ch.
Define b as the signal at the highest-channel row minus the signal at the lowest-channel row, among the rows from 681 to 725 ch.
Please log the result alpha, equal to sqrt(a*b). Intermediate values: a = -47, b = -21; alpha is 31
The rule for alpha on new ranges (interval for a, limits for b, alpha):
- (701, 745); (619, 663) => 4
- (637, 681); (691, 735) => 94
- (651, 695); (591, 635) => 19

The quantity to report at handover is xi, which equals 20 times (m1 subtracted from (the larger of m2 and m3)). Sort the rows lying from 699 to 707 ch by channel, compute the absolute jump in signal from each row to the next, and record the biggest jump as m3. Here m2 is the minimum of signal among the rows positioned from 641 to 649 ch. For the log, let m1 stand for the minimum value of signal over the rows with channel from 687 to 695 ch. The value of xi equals -280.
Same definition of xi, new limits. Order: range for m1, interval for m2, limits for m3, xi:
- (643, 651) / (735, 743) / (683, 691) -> 2720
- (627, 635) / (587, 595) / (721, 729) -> 400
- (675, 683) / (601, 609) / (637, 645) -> 800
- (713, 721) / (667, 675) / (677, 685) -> 1560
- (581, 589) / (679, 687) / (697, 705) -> -760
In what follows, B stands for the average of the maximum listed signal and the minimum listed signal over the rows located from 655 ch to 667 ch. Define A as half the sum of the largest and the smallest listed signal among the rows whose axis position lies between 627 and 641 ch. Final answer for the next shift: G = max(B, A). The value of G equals 246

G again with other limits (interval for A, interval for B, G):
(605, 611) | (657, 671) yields 259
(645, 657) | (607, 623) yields 260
